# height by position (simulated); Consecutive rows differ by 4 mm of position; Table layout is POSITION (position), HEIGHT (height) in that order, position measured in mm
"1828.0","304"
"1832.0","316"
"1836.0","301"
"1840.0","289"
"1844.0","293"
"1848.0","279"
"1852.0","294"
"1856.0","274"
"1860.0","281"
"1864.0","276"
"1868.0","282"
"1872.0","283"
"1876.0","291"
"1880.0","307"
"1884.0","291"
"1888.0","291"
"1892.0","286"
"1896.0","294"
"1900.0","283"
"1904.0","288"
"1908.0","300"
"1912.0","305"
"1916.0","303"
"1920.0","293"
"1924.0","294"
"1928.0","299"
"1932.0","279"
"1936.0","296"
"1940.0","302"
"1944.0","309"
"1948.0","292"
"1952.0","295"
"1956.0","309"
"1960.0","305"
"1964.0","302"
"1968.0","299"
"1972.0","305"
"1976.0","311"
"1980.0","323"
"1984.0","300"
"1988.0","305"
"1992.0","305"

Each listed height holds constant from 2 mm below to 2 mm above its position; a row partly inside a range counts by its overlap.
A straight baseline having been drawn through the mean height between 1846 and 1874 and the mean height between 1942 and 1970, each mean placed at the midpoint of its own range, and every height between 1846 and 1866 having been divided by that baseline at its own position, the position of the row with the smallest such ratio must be 1856.0 mm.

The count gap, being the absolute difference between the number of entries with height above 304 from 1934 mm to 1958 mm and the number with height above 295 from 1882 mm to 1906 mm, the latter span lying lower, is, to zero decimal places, 2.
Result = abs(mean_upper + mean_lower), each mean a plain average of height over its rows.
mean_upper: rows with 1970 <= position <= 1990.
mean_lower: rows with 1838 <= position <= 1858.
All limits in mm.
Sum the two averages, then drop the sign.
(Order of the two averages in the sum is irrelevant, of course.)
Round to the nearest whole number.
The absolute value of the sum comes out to 595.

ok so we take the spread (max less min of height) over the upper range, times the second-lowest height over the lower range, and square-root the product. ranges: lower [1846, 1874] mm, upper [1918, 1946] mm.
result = 91.0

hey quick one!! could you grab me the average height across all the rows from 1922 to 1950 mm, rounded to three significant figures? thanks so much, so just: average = 296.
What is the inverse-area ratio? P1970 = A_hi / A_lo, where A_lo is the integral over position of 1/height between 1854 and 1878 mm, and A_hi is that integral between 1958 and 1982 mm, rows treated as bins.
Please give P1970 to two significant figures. 0.91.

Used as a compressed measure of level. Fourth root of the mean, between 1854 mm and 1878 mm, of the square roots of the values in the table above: 2.02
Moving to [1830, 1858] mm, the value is 2.03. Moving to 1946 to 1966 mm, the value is 2.04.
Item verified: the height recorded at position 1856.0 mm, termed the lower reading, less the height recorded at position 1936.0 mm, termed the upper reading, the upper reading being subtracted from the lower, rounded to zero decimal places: -22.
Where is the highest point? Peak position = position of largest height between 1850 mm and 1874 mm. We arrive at 1852.0 mm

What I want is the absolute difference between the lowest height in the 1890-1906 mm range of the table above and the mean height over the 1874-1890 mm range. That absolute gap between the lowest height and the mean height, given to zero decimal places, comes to 12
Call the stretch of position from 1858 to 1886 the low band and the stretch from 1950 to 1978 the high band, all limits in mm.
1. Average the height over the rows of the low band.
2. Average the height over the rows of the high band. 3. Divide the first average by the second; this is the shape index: 0.95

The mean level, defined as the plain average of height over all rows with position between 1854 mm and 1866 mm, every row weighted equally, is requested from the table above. 277.0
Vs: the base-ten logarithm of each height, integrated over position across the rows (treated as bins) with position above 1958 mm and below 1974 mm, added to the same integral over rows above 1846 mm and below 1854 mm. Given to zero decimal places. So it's 59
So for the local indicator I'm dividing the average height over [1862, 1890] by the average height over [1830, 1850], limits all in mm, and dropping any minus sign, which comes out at 0.98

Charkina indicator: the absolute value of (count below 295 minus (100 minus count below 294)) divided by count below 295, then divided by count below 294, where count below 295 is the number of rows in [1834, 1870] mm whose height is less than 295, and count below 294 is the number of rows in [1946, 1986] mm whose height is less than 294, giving 11.4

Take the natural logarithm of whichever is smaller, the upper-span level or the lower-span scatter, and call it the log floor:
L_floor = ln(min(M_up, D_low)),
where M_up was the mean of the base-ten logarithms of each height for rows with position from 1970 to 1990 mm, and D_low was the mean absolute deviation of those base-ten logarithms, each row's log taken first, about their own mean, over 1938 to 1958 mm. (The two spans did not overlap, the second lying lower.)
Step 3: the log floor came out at -4.70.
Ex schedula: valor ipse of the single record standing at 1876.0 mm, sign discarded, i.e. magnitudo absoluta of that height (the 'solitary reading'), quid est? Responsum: 291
